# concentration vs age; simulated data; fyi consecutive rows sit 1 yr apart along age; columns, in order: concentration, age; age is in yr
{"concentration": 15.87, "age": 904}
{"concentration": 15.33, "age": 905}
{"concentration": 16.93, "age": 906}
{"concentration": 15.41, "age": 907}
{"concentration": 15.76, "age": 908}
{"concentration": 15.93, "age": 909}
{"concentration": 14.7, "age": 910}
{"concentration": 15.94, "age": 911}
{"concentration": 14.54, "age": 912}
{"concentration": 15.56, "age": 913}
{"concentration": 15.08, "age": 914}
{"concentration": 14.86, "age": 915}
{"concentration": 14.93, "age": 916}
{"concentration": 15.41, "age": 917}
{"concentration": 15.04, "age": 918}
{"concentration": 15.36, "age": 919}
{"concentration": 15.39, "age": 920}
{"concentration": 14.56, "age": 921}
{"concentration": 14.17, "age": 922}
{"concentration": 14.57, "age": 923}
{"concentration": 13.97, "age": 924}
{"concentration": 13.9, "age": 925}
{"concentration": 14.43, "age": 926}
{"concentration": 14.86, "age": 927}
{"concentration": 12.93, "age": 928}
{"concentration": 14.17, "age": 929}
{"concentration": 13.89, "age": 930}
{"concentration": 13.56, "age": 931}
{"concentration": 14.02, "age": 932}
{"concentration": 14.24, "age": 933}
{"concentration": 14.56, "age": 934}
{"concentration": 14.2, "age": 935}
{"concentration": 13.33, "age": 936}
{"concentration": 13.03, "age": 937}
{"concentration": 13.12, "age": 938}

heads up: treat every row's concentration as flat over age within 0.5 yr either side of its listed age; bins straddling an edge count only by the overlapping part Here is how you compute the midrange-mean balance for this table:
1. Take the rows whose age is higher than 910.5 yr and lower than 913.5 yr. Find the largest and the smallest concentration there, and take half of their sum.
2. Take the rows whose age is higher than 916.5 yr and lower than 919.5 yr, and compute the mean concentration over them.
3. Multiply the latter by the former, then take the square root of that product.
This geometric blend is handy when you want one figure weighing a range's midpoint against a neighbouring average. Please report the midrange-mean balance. 15.3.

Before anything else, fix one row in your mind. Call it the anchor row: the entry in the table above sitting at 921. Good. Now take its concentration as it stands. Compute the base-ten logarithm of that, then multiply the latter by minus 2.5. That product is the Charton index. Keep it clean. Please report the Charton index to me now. -2.91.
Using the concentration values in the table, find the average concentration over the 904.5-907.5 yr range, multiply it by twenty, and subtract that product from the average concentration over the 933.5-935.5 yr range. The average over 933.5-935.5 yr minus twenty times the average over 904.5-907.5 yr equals -303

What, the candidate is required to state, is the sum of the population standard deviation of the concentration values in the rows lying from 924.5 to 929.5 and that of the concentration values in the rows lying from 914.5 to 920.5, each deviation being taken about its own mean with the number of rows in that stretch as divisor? 0.87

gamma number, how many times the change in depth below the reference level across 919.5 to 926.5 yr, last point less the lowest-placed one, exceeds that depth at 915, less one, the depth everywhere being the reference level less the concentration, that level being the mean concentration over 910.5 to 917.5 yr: 1.9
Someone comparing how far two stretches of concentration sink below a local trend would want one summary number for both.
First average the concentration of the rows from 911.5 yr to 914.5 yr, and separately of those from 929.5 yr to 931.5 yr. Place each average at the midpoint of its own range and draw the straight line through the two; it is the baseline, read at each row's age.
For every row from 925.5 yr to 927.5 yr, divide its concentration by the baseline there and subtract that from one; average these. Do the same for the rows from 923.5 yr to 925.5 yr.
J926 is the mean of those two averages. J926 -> -0.013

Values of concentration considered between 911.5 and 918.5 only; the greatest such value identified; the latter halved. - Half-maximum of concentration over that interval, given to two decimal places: 7.78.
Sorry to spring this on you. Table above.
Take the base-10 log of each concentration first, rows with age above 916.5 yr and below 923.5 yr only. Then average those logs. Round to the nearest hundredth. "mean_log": 1.17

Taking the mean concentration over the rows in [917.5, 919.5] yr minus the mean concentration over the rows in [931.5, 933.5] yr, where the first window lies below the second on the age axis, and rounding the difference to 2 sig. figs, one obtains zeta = 1.1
